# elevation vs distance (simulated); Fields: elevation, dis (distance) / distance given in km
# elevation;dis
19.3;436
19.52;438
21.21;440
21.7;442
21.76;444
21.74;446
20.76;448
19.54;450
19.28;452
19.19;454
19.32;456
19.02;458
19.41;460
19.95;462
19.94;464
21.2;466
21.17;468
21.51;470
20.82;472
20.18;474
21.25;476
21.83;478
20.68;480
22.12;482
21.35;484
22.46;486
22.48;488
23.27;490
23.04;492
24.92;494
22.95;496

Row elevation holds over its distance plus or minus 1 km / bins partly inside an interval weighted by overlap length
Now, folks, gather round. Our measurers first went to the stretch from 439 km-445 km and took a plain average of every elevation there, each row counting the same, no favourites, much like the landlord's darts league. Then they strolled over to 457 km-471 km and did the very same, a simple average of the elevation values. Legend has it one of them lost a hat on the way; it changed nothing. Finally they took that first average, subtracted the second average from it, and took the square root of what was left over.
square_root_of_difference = 1.1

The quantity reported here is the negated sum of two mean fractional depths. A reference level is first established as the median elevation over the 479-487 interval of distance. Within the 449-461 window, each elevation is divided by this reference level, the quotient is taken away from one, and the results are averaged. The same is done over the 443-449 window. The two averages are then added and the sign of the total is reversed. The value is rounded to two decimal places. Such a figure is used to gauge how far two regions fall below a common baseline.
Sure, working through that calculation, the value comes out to -0.13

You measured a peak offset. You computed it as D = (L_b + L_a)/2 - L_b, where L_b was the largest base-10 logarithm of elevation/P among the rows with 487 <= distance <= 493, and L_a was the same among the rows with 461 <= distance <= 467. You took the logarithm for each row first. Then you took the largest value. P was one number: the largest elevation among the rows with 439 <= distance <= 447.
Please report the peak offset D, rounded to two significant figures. -0.020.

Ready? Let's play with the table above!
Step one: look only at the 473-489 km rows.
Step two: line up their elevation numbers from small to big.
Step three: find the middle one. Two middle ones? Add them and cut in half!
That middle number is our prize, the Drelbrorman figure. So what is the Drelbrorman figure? 21.6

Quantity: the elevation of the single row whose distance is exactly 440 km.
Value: 21.21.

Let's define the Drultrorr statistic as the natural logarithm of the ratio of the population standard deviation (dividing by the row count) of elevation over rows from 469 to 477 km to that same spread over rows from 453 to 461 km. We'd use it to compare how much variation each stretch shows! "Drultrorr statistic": 1.2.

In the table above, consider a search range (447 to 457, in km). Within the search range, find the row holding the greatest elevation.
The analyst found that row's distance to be 448 km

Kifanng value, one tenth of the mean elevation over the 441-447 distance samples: 2.17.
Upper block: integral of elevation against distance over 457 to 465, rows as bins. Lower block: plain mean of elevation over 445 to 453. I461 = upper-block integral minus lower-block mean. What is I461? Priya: 136.3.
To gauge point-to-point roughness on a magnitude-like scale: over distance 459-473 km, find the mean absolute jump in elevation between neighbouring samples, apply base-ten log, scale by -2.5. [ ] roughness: 0.8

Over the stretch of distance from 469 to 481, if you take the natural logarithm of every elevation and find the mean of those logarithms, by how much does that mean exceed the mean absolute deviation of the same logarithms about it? 3.02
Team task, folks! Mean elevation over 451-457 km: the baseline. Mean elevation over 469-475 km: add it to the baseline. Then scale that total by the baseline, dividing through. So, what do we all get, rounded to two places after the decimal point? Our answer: 2.08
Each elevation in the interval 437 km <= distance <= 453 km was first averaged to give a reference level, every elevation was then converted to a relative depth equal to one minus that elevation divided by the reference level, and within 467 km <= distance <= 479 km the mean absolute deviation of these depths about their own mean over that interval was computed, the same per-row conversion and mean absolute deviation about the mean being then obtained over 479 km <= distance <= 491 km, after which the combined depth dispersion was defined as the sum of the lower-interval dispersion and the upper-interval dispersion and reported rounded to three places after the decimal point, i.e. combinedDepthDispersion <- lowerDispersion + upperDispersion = 0.054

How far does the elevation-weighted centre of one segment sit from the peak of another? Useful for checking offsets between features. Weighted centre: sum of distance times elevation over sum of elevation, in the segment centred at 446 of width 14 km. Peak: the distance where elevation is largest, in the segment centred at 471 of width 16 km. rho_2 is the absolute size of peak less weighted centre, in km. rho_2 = 32.2 km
